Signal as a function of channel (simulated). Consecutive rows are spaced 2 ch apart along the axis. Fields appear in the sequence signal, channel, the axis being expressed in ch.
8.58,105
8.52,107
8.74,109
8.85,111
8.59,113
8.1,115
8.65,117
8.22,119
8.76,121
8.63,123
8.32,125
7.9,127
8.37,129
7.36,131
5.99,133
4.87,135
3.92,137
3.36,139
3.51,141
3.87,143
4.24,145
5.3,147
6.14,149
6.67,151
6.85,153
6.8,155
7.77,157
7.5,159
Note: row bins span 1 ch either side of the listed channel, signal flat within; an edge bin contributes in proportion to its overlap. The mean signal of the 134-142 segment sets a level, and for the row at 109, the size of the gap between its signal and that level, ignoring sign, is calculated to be 4.8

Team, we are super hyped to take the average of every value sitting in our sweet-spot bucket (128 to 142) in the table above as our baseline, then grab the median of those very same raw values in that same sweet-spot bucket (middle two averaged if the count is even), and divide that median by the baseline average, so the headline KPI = 0.91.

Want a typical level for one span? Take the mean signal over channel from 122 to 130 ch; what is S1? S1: 8.3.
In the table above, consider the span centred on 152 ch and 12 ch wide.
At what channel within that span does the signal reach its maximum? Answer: 157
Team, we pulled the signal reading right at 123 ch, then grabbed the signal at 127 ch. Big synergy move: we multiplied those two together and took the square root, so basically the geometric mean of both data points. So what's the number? 8.3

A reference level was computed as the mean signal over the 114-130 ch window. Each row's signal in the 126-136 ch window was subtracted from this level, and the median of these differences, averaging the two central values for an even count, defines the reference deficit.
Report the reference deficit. 1.0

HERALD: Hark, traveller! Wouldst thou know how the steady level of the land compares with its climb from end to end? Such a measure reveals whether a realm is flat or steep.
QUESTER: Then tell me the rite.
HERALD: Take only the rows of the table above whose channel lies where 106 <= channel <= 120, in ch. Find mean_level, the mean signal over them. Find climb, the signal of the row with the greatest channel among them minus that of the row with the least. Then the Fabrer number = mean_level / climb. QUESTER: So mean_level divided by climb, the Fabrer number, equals -28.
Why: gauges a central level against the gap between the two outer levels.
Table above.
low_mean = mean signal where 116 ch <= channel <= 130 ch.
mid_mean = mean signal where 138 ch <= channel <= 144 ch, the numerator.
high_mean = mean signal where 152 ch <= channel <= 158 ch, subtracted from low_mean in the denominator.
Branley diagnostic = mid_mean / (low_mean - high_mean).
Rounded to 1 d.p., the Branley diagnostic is 2.8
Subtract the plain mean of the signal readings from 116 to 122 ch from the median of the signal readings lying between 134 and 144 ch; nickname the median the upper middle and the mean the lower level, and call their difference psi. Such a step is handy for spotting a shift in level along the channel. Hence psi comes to -4.7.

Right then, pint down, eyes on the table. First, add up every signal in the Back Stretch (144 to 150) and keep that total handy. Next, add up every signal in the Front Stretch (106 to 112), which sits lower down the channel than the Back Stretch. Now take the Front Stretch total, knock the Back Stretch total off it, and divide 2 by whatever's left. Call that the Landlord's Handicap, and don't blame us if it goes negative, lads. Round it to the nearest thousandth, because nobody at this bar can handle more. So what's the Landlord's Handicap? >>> 0.192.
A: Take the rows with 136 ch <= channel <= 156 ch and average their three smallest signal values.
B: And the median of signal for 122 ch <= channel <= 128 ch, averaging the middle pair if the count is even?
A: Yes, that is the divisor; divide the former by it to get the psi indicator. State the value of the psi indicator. 0.43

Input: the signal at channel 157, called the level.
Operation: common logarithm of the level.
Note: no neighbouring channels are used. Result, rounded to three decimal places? 0.890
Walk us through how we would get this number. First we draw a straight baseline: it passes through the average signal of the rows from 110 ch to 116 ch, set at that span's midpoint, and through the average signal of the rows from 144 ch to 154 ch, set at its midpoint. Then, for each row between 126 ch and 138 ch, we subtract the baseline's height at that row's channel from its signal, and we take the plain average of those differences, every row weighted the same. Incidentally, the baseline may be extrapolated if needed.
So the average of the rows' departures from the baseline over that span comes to -0.7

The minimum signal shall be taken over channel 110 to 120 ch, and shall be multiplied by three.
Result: 24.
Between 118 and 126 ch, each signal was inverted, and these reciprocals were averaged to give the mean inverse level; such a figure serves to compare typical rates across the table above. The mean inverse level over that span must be 0.12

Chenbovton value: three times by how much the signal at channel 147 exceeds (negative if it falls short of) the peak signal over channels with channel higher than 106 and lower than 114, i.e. -11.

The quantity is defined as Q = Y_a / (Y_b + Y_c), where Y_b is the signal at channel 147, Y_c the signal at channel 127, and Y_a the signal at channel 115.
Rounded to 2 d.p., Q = 0.61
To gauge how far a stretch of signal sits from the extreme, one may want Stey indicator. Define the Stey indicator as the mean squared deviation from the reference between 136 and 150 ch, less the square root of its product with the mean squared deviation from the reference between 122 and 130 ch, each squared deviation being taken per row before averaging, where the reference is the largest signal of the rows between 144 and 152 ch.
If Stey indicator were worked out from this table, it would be 2.2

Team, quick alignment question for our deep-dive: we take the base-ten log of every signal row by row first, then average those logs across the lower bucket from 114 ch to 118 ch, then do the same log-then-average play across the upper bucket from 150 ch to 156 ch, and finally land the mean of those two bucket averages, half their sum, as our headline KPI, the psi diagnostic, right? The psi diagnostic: 0.88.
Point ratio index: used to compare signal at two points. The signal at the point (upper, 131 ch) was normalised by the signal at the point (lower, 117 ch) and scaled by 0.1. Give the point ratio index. 0.085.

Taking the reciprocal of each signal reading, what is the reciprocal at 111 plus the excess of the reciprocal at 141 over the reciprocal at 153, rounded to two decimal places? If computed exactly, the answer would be 0.25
